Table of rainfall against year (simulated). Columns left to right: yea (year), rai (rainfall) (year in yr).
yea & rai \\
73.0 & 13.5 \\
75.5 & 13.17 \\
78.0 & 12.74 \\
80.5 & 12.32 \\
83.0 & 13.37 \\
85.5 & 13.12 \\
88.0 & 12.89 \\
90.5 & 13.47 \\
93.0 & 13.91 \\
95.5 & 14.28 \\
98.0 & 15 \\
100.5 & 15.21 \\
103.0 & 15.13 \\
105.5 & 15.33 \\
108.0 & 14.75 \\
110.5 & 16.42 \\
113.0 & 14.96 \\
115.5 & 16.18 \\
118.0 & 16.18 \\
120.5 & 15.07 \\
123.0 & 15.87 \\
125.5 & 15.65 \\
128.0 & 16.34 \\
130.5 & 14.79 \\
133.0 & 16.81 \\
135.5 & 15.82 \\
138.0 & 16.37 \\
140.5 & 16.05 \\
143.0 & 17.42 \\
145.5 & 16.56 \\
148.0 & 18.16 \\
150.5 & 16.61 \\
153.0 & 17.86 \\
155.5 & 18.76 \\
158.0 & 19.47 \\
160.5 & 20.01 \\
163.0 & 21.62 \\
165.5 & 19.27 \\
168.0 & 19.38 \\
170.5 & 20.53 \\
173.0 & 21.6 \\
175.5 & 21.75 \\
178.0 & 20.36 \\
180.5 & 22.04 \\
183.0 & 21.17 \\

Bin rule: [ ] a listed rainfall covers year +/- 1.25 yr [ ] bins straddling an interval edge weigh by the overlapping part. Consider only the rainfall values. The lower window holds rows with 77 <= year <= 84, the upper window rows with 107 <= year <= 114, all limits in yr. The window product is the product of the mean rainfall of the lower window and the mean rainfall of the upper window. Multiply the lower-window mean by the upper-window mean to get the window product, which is 197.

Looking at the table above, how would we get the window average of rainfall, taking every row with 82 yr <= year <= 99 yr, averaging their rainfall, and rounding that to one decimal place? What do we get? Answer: 13.7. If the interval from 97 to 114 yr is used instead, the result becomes 15.3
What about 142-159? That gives 17.8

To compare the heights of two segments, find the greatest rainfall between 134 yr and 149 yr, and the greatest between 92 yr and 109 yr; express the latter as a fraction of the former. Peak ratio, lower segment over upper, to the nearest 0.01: 0.84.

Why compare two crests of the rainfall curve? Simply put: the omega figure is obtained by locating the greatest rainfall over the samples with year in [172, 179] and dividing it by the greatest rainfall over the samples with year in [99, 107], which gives 1.4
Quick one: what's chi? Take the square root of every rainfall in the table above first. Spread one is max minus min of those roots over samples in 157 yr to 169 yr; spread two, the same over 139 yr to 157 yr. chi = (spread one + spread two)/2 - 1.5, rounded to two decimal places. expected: -1.21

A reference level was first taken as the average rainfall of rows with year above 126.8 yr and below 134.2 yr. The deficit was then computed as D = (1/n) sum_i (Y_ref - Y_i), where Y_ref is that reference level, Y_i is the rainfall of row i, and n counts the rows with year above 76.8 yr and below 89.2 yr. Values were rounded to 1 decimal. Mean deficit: 3.1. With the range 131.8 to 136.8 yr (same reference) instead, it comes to -0.3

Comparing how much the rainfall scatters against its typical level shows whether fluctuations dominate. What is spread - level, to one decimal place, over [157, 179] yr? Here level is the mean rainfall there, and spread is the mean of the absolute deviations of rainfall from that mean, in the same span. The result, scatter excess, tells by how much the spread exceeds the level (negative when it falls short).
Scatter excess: -19.6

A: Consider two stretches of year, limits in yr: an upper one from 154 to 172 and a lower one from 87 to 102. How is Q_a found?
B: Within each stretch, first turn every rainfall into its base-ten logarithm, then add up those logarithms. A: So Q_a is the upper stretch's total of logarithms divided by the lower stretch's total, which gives 1.32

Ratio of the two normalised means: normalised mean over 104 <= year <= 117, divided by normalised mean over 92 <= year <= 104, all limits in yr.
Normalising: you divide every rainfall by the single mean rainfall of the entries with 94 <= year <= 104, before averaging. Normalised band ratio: 1.06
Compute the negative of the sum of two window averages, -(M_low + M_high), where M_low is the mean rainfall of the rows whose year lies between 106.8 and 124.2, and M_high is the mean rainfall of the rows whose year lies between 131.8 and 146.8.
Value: -32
